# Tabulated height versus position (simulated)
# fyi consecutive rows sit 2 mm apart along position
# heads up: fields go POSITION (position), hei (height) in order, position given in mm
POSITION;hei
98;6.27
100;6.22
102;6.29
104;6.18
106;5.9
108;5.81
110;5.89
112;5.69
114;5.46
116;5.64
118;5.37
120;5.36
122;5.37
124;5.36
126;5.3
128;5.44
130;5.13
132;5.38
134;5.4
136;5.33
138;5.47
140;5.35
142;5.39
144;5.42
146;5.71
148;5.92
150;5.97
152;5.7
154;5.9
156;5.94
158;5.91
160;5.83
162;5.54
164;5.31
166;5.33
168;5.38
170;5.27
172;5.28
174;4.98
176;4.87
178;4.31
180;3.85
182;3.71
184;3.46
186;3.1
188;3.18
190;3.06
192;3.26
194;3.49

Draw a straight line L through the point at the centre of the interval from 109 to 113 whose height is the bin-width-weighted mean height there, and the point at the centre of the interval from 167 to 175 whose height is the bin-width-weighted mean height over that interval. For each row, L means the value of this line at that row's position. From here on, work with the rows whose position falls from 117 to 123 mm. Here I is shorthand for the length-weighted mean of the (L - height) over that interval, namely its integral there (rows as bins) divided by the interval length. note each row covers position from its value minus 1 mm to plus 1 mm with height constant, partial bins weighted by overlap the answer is 0.3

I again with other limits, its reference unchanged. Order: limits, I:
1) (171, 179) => 0.3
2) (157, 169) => -0.2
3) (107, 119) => 0.1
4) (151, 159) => -0.5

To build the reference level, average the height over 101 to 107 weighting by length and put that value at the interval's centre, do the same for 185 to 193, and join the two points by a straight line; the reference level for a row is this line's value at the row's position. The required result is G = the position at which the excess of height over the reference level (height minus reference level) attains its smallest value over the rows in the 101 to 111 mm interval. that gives 108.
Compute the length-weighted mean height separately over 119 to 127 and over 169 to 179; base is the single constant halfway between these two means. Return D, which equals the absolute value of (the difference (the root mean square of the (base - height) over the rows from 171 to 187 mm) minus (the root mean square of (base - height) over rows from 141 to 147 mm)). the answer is 0.8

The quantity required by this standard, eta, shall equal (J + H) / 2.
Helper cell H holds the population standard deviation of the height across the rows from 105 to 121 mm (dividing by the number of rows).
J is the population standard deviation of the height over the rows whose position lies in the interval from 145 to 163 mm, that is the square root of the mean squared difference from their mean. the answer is 0.17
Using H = 0.21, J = 0.14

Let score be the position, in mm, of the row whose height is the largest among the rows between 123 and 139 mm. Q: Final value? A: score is 138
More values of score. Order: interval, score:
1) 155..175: 156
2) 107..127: 110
